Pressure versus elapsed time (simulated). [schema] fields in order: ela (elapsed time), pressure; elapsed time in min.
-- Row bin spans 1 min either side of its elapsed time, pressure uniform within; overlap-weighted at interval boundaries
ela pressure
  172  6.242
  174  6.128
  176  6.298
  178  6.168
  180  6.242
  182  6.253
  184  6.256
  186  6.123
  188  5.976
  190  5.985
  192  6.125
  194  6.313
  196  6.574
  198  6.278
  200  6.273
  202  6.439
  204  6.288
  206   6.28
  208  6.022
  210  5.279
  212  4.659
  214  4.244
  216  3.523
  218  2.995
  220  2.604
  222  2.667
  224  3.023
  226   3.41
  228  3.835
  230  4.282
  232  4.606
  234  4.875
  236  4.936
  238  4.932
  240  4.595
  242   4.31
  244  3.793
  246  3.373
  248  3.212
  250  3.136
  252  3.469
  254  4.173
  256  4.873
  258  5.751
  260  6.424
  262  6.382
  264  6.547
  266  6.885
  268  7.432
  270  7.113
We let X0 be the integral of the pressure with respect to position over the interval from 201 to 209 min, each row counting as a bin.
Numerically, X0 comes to 50.1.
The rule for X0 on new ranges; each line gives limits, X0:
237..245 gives 35.3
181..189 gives 49.2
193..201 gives 50.9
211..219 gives 30.8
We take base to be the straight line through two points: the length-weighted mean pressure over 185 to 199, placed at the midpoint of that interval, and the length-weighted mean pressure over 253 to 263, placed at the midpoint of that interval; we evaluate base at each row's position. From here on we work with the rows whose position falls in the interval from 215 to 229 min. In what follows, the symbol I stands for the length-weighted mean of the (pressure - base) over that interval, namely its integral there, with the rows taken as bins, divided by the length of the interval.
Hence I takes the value -2.7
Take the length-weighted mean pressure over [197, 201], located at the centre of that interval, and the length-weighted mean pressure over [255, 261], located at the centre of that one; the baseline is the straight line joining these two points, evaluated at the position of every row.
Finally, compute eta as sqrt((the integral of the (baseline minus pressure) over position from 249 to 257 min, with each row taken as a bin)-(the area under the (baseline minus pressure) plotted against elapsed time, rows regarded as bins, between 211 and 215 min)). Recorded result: 2.8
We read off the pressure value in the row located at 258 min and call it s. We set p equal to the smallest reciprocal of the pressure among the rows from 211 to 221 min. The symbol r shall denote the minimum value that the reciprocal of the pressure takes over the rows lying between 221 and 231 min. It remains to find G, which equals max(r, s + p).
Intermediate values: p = 0.21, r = 0.234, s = 5.751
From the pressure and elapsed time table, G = 5.97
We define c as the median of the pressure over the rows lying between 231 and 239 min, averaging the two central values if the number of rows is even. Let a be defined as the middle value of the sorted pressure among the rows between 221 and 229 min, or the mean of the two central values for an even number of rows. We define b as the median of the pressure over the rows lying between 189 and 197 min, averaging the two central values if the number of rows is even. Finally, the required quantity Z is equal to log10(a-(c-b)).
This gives 0.7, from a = 3.2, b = 6.22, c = 4.9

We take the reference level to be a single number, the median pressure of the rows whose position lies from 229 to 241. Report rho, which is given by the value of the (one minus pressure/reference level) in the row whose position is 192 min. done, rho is -0.292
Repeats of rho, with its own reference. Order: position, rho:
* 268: -0.568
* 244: 0.200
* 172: -0.317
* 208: -0.270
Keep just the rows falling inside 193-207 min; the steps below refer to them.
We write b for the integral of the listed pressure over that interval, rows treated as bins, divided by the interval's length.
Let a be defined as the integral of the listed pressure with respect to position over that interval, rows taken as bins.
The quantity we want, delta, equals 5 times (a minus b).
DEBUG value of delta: 413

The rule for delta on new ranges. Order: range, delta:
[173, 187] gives 404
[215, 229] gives 205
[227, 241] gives 298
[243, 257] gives 242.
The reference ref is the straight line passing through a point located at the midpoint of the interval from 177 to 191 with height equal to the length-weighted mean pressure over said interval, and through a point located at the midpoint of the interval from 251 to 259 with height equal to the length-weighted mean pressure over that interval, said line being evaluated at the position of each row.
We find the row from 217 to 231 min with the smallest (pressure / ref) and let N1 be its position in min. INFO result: 220 min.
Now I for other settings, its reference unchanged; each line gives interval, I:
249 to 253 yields -2.3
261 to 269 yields 1.4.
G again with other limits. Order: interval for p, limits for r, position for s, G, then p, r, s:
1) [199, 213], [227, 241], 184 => 6.41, 0.16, 0.203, 6.256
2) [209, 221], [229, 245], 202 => 6.63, 0.19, 0.203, 6.439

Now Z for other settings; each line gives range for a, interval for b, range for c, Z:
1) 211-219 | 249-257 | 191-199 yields 0.1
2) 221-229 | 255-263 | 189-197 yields 0.5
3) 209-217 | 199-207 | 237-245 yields 0.8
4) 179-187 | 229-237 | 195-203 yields 0.7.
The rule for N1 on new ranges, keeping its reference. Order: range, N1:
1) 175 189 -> 178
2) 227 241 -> 228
